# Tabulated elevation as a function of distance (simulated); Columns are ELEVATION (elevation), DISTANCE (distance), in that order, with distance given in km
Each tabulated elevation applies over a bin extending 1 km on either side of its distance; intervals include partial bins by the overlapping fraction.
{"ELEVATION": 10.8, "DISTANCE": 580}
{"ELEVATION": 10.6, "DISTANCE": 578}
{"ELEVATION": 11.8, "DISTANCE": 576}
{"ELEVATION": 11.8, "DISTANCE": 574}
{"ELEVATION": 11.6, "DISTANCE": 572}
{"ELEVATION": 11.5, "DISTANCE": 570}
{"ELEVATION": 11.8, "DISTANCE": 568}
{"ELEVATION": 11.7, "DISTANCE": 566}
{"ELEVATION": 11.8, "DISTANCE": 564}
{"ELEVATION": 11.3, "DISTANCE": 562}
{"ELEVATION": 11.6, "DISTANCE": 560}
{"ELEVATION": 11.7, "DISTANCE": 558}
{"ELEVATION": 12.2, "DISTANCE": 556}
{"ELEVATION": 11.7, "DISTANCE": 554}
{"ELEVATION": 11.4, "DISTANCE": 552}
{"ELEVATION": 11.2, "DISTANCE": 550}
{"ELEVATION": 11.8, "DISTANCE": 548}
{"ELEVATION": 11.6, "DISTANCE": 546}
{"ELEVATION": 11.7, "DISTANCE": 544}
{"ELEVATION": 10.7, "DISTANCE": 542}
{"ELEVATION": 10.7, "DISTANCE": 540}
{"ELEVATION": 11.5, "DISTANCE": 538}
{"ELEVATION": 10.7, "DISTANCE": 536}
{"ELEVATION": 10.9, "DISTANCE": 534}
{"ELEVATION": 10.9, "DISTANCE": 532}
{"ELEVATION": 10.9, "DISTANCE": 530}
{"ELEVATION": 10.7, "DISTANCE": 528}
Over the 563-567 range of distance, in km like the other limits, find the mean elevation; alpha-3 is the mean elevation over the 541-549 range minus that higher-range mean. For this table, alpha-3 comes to -0.30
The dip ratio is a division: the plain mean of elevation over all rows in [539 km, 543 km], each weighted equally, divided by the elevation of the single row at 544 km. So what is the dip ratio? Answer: 0.91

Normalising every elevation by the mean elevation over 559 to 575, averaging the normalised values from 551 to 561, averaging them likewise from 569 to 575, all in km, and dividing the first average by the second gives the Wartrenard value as 1.01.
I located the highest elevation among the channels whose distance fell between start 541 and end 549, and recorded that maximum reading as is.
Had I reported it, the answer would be 11.8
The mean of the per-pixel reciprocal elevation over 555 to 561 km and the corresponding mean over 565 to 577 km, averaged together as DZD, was 0.0850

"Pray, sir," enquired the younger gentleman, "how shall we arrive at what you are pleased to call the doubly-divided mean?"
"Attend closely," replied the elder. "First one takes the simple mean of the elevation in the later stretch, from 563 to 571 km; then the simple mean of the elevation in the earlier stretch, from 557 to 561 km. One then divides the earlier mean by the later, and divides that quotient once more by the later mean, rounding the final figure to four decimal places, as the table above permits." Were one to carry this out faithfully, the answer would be 0.0851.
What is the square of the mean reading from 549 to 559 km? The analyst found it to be 135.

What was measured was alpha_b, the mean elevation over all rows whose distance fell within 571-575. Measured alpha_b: 11.7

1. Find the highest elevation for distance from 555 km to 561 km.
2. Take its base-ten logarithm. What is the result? 1.09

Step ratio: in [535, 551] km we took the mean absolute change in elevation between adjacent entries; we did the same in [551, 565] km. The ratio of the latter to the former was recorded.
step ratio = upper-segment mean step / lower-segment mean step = 0.73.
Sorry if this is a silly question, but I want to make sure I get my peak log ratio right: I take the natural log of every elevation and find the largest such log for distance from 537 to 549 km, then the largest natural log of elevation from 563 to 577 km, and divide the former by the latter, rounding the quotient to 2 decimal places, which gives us 1.00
